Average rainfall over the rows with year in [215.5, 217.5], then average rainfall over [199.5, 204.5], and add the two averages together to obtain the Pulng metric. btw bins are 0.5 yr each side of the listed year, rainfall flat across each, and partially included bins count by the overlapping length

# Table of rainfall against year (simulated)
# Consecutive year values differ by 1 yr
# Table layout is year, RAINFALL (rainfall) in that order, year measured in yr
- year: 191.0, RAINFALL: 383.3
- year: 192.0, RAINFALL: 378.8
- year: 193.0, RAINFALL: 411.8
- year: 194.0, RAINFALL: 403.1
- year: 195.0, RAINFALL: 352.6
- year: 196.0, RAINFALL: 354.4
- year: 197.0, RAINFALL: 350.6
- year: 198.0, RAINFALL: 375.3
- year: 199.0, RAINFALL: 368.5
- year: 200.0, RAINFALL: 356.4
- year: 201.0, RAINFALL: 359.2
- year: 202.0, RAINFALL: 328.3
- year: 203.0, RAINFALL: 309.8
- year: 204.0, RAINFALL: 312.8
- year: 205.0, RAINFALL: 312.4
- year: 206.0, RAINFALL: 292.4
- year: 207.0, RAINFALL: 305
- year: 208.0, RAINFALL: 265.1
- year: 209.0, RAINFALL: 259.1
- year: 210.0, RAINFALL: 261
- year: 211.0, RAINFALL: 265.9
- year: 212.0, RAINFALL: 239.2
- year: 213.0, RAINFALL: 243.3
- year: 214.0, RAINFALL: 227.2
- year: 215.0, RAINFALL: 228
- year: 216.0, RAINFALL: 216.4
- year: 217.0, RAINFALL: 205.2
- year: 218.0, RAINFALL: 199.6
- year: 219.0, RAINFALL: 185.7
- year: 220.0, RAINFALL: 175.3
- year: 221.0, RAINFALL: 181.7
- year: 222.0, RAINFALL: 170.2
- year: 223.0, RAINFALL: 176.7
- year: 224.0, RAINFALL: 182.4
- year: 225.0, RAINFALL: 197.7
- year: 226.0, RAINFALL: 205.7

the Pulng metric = 544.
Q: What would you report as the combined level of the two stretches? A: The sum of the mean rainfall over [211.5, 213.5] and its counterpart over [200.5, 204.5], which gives 569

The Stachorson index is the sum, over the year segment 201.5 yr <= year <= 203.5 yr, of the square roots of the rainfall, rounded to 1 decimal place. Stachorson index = 35.7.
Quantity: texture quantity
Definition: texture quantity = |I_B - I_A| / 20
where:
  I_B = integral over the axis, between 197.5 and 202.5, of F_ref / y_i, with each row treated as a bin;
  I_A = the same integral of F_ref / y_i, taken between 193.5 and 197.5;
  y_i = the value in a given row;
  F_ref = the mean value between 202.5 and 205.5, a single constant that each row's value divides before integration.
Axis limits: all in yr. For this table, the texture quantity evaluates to 0.05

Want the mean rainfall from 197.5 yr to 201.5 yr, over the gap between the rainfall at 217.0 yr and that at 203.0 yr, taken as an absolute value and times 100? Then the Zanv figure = 349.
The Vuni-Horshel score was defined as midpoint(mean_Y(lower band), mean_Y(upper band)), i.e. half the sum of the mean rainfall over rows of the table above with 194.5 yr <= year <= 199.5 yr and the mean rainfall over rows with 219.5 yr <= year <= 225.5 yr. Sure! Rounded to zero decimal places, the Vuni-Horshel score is 270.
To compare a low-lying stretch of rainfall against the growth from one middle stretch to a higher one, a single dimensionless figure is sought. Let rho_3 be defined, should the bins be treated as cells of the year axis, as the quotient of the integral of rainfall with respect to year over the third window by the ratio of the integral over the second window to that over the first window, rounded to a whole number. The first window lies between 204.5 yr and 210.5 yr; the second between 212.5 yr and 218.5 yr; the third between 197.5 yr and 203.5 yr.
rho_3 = 2694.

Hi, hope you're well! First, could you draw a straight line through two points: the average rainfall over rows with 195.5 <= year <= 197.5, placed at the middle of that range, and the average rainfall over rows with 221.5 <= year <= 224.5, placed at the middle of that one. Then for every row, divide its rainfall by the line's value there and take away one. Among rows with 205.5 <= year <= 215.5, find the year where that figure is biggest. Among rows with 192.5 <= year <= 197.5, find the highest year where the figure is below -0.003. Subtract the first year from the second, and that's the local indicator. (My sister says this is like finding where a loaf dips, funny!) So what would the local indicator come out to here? -11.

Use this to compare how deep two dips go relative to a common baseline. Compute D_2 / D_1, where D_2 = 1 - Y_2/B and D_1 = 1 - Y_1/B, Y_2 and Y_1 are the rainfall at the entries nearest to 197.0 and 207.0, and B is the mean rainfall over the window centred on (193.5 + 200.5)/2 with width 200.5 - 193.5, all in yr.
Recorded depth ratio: 0.3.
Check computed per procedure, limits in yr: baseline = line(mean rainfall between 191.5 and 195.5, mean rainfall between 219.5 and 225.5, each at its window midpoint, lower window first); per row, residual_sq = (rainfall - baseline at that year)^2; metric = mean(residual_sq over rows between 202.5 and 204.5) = 44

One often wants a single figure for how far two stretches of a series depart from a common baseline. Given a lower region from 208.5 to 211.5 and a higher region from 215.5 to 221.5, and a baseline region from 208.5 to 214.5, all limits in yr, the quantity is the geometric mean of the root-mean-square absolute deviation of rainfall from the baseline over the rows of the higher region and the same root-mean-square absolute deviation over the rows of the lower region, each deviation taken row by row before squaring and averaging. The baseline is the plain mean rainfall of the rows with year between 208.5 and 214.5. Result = 27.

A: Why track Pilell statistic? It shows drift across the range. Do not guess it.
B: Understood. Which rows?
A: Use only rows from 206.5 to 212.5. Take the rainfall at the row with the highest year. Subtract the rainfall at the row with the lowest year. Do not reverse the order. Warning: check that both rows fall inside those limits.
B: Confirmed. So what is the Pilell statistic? -66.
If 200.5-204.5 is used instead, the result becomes -46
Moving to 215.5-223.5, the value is -40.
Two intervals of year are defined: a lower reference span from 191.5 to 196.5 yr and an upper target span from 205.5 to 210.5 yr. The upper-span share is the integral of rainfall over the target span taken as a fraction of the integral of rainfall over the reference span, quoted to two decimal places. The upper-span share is 0.73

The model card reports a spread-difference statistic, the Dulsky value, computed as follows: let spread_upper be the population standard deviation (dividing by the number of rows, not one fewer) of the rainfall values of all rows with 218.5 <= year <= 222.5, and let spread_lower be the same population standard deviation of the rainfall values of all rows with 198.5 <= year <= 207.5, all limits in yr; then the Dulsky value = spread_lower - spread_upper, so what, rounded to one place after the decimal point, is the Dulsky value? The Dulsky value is 19.9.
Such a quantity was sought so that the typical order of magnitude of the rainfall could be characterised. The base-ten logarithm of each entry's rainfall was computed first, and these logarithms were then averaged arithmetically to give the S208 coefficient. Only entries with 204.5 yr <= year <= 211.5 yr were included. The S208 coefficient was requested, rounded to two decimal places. 2.45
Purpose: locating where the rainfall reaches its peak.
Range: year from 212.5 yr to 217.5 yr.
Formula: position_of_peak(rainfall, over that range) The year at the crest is 213.0 yr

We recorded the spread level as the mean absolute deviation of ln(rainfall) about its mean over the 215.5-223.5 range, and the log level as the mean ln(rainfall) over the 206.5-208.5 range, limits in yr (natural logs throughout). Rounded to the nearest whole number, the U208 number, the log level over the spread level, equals 80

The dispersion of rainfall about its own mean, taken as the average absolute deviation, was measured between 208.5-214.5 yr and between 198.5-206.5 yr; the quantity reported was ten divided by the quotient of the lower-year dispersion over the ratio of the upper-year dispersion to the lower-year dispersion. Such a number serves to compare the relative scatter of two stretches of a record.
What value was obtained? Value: 0.23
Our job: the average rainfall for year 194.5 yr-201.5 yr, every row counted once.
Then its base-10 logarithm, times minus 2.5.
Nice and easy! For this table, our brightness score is -6.39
